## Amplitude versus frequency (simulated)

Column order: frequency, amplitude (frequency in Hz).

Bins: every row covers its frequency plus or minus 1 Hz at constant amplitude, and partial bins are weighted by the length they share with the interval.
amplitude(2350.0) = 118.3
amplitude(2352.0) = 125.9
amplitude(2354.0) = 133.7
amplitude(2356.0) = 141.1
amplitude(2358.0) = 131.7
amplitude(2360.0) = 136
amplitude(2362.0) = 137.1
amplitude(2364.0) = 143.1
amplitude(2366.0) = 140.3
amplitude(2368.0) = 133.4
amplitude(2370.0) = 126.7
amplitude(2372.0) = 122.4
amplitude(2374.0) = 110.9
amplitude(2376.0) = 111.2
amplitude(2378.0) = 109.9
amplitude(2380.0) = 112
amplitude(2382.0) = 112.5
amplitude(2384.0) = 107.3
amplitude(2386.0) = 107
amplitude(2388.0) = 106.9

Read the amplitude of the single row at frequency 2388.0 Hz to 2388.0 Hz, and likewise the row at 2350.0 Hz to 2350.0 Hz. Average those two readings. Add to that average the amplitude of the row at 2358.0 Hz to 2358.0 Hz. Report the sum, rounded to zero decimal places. 244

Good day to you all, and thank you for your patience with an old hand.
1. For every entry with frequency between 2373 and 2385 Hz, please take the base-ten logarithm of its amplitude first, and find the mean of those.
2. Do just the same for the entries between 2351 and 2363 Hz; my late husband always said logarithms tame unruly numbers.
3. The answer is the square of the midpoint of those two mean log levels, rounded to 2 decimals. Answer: 4.35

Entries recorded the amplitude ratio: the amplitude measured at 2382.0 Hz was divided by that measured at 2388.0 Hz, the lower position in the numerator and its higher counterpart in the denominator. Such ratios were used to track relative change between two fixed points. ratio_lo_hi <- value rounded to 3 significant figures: 1.05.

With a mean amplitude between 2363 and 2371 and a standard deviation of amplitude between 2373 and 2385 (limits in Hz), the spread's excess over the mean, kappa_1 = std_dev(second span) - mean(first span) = -134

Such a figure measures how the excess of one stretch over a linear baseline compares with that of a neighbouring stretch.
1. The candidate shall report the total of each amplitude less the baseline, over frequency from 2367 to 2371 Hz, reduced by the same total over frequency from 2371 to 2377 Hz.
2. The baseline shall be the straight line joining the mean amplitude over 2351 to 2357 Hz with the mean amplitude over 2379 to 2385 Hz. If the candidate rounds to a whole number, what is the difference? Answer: 25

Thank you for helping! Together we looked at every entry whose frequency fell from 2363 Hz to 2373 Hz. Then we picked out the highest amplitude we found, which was 143.1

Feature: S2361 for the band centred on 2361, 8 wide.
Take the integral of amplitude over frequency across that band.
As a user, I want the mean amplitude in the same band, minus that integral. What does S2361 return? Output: -959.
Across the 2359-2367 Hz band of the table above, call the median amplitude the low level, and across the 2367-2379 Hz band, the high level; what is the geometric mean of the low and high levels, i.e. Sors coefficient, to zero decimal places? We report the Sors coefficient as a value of 127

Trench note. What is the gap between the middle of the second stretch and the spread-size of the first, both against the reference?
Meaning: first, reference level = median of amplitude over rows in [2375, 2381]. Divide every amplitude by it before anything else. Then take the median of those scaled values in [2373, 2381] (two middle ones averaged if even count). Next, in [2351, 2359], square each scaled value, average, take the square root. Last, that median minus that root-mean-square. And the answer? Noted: -0.20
